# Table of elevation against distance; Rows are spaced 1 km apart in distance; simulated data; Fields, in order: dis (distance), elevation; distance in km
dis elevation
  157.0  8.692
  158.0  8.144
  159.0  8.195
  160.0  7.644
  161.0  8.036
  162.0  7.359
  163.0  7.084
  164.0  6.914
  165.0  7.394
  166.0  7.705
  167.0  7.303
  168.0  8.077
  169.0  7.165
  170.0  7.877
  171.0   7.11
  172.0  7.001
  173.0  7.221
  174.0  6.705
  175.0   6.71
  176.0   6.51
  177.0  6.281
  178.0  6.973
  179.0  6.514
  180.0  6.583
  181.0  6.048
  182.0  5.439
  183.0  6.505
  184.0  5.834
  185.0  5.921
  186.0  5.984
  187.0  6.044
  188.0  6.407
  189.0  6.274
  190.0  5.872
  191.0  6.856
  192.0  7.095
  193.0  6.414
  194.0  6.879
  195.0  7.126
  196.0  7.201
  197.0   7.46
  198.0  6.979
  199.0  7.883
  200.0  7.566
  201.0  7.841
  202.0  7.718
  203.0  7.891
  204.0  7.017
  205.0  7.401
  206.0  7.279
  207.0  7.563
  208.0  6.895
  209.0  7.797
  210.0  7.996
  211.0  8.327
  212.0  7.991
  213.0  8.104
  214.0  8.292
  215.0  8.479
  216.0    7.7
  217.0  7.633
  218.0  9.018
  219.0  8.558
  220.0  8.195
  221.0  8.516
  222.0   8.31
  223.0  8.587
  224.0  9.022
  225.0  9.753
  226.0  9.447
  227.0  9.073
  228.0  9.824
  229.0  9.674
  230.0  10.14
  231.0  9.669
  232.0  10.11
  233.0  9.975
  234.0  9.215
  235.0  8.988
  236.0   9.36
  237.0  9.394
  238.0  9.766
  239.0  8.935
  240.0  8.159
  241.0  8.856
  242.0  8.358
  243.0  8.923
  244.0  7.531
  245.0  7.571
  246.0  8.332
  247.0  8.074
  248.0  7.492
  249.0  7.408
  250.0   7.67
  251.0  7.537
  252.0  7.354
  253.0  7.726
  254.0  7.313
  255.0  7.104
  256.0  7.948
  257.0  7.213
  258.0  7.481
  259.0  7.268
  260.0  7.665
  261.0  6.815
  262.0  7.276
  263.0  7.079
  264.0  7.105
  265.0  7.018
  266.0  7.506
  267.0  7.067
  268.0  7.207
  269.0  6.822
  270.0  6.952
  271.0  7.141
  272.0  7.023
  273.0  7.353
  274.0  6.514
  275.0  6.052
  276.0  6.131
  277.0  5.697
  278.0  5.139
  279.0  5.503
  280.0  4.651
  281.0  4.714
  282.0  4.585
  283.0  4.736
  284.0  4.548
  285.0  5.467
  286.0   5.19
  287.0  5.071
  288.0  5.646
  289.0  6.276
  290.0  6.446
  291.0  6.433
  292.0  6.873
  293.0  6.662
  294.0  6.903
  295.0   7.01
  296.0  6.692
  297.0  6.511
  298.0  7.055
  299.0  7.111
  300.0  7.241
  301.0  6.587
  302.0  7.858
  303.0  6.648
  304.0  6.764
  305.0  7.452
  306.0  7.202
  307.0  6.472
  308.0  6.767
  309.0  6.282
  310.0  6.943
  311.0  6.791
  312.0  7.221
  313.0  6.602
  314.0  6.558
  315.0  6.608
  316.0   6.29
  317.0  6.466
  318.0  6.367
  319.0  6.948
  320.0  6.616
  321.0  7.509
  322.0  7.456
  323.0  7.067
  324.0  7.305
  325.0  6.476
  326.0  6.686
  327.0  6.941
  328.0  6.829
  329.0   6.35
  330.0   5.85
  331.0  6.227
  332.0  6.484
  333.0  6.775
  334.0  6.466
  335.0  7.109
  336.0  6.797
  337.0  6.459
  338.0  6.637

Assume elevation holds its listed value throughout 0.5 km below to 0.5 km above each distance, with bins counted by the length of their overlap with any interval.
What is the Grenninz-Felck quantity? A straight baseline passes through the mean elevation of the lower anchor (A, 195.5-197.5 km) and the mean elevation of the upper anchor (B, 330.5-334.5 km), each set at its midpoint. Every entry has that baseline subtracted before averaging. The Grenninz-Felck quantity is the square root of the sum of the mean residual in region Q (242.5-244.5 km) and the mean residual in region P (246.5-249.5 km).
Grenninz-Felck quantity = 1.4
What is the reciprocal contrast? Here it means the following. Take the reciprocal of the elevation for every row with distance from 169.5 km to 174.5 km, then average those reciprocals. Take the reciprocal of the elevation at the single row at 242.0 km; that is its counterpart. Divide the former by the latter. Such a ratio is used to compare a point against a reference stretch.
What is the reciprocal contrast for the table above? 1.17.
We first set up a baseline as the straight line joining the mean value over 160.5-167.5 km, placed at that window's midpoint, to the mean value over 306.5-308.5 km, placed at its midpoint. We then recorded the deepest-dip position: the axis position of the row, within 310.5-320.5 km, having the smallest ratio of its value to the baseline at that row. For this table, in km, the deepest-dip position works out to 316.0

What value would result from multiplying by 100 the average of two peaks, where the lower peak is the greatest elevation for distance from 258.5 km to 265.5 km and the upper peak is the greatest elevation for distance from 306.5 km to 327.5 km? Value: 759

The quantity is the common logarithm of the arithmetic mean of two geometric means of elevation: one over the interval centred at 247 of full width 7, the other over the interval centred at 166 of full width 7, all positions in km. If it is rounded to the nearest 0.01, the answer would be 0.88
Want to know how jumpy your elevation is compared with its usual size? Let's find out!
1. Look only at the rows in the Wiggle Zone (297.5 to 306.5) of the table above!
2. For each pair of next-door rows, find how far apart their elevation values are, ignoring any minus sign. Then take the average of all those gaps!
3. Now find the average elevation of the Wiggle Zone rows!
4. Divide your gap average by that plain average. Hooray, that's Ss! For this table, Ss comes 0.0770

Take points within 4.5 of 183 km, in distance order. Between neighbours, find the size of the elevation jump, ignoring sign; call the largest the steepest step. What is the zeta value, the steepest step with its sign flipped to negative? -1.07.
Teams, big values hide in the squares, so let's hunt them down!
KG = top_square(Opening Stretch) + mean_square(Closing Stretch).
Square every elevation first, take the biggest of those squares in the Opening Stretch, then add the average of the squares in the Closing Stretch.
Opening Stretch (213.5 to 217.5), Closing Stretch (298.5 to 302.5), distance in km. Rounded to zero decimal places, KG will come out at 124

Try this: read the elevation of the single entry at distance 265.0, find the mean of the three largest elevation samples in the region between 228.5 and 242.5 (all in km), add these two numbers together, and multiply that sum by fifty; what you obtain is 855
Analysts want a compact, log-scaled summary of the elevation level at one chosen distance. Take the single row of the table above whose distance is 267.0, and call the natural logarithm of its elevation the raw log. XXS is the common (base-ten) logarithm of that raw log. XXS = 0.291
